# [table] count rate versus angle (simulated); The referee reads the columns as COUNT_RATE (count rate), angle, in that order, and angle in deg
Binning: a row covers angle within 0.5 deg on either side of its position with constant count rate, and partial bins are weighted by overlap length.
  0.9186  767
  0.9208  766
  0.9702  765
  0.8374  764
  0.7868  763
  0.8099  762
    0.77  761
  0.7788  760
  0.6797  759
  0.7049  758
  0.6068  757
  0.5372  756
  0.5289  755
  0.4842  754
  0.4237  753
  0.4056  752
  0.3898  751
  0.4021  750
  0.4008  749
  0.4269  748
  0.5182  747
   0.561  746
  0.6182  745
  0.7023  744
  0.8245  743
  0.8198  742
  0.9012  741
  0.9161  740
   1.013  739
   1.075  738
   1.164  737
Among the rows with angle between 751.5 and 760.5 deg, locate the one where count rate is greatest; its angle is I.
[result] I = 760 deg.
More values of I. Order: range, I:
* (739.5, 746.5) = 740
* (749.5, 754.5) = 754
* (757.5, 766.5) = 765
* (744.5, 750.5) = 745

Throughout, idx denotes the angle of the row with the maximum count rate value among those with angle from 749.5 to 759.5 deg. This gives 758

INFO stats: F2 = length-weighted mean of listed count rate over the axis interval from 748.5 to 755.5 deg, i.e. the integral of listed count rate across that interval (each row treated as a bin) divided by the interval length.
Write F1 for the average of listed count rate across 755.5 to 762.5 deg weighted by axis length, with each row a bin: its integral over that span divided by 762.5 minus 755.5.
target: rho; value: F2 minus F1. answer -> -0.3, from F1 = 0.70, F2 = 0.43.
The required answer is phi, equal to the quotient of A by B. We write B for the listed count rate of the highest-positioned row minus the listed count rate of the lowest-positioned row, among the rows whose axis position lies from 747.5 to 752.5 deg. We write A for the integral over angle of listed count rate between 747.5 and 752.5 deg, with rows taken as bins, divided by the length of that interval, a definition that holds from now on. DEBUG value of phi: -19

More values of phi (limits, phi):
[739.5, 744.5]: -4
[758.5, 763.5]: 7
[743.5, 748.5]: -2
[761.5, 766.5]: 8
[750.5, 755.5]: 3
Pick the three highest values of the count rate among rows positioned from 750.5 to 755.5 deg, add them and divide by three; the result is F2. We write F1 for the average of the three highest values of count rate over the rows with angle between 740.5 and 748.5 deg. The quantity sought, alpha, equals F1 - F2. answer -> 0.4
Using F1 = 0.85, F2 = 0.48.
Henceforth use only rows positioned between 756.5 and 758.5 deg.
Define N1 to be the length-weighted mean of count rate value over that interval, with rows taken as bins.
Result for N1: 0.66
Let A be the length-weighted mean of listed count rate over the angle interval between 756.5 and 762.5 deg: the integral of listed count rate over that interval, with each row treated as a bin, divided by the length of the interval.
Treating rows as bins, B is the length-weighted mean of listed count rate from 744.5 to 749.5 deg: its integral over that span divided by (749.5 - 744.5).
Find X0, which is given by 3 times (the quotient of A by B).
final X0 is 4.3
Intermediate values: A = 0.73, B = 0.51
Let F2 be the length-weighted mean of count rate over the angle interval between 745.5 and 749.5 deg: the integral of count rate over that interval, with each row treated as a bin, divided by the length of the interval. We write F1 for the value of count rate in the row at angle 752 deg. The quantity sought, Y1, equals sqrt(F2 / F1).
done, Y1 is 1.1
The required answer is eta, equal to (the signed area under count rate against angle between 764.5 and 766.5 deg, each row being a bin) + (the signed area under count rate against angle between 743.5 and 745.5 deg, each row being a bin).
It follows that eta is 3.2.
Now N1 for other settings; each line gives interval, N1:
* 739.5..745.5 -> 0.80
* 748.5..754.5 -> 0.42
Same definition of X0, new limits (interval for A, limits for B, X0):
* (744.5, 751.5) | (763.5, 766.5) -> 1.6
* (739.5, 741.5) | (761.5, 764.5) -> 3.4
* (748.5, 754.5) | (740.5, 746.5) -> 1.7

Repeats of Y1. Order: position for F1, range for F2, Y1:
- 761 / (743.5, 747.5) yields 0.9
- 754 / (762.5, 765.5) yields 1.3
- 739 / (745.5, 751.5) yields 0.7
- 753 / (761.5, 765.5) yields 1.4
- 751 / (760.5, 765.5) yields 1.5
